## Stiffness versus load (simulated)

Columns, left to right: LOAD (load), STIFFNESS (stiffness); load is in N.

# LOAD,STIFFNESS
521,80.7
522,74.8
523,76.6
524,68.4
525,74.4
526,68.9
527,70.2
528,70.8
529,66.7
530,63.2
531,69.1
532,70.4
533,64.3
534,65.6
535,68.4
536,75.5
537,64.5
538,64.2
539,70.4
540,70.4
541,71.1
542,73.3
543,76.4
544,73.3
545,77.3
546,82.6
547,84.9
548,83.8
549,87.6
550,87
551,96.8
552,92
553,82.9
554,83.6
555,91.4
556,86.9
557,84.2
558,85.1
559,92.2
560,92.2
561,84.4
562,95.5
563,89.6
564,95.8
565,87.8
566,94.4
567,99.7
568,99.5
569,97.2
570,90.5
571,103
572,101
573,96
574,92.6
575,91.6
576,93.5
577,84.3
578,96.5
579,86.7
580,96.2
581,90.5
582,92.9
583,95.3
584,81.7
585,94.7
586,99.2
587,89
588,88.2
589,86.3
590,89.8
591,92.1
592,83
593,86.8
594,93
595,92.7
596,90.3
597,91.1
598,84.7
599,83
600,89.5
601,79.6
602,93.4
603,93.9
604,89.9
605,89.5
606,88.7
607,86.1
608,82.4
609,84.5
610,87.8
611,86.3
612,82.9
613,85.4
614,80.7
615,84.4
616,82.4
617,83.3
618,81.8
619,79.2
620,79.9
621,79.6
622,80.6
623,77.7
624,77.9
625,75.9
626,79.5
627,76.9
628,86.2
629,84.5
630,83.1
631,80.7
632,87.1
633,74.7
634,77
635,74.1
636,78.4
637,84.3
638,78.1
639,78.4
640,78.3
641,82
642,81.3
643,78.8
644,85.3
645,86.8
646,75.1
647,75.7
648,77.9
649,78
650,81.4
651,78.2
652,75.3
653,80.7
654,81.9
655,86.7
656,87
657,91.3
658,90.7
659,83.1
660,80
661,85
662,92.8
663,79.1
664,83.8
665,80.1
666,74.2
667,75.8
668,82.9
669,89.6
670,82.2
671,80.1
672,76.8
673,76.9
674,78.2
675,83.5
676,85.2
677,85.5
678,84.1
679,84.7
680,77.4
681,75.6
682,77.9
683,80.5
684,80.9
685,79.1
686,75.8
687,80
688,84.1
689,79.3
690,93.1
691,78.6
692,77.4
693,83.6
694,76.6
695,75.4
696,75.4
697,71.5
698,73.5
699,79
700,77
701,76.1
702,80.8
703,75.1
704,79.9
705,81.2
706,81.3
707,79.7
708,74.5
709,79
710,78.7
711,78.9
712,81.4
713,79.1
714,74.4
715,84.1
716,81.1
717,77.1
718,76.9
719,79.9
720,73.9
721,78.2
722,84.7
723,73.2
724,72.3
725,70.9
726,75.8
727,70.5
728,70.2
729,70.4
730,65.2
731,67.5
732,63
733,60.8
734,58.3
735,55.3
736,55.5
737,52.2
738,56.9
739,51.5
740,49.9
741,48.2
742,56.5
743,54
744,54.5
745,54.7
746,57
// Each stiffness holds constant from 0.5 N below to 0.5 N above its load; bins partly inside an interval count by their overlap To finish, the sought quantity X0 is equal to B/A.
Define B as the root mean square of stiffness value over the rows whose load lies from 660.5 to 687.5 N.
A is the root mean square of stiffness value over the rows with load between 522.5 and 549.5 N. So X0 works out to 1.12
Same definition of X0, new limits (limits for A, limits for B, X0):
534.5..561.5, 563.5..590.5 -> 1.15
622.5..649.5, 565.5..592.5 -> 1.16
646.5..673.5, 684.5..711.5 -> 0.96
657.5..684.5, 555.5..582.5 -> 1.13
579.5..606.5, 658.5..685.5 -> 0.91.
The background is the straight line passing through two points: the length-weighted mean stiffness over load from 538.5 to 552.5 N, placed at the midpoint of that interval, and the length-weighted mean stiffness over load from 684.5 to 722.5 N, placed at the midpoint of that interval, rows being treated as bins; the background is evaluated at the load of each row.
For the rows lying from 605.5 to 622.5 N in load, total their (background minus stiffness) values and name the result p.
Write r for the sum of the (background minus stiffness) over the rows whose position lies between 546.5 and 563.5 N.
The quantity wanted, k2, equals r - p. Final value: -74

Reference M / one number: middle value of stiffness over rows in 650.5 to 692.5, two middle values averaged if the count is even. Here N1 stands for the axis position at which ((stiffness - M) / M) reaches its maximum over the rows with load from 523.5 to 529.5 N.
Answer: 525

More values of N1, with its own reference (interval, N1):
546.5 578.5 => 571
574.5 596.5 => 586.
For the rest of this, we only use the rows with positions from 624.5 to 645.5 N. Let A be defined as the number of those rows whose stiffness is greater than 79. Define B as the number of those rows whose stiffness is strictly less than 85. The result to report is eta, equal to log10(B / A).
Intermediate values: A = 11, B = 17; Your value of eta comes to 0.19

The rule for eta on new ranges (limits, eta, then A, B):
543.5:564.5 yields -0.32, 19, 9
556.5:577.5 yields -0.85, 21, 3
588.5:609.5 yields -0.54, 21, 6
